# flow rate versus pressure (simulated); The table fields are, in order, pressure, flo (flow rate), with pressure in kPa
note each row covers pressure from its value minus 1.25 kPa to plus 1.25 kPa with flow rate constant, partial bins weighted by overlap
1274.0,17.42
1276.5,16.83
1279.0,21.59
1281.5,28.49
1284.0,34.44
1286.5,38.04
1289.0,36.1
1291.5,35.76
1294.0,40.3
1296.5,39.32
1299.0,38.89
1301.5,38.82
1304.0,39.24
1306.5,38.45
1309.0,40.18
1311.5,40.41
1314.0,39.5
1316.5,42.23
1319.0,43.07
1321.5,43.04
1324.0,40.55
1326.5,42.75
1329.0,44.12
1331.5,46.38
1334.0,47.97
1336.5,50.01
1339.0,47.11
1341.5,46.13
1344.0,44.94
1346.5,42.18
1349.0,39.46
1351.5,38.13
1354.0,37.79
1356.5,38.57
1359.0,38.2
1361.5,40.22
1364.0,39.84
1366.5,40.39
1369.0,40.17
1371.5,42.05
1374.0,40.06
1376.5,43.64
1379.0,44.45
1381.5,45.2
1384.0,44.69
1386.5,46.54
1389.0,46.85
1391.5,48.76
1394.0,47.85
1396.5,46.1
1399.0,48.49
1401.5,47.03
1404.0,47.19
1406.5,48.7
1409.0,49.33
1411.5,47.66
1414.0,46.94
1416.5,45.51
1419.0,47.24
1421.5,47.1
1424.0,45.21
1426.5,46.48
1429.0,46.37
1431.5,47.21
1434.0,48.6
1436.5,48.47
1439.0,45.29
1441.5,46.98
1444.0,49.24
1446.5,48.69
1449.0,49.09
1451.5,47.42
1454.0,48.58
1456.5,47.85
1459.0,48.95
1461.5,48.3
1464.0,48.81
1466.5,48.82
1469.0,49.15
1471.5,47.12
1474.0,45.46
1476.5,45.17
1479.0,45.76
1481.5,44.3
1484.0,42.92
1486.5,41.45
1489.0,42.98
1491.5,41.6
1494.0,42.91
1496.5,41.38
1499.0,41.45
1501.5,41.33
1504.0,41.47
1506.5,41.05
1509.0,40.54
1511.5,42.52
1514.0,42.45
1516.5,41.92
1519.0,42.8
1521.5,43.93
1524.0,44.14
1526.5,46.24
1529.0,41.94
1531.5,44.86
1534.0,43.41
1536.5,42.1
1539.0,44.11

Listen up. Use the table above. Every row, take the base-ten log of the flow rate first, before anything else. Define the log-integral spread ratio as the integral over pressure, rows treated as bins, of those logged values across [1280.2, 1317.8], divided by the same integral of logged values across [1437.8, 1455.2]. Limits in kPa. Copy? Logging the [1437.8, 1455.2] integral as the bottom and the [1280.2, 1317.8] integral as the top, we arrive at 2.0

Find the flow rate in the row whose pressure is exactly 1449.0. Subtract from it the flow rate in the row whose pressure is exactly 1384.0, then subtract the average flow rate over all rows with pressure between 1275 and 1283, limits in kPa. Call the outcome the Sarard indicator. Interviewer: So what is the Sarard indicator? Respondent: -18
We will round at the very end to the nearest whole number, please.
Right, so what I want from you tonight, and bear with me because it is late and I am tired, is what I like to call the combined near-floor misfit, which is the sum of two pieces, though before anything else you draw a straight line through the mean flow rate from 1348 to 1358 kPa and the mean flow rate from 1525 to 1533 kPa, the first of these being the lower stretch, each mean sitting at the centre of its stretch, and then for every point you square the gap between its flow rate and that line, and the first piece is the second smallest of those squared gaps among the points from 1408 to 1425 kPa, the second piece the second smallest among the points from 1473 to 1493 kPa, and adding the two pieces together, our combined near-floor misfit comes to 24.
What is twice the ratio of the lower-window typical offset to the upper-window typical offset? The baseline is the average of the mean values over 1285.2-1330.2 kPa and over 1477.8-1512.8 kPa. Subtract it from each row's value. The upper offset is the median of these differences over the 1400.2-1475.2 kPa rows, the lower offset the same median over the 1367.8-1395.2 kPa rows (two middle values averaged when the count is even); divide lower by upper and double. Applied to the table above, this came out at 1.1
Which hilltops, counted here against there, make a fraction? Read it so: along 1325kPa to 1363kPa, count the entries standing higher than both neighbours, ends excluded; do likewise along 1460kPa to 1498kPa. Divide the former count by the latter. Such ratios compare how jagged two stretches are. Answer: 0.50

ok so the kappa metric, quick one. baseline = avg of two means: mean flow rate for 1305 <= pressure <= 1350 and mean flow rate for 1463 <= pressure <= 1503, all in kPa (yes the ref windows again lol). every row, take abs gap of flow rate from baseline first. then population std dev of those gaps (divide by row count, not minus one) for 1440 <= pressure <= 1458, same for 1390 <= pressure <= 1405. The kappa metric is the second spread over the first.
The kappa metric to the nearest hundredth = 1.14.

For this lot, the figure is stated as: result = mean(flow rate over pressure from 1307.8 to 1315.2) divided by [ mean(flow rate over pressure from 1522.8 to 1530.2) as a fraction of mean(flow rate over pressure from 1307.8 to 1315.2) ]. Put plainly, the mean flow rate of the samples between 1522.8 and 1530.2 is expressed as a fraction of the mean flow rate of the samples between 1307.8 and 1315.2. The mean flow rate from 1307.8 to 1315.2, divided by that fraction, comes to 36.3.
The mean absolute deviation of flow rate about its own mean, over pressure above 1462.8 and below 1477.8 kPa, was 1.5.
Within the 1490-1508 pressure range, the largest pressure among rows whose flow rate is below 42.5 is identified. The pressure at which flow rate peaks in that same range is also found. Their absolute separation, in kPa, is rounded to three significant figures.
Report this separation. 12.5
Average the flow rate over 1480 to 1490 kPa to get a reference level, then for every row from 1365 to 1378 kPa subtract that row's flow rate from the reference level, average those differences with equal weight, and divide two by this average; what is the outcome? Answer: 1.2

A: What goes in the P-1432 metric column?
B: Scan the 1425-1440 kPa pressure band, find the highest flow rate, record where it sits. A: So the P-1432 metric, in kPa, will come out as 1434.0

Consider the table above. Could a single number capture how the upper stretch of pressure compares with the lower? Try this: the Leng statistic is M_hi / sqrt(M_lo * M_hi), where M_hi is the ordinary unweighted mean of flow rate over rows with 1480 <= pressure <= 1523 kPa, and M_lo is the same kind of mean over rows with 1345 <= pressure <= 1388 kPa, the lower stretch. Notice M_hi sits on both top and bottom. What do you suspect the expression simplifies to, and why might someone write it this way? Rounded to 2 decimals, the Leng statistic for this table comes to 1.01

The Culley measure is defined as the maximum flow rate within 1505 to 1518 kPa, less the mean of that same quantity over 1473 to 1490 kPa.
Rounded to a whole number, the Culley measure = -1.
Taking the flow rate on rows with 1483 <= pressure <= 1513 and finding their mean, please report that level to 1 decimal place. 41.8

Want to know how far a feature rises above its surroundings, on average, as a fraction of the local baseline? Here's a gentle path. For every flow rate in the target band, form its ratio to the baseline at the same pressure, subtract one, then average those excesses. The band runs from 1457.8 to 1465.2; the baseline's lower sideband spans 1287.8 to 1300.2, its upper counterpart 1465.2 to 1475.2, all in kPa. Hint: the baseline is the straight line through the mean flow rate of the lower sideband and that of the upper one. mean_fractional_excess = 0.03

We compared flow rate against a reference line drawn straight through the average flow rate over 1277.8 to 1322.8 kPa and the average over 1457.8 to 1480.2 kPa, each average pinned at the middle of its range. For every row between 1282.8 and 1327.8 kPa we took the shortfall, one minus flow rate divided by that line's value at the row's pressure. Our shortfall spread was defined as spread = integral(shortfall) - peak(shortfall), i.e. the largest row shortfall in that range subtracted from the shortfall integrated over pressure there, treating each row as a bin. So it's -1.9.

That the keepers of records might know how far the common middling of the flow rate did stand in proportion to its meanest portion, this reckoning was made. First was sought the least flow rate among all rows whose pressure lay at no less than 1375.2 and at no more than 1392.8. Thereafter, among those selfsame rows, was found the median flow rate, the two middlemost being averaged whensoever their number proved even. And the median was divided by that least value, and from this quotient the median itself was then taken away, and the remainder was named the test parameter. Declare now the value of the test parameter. -44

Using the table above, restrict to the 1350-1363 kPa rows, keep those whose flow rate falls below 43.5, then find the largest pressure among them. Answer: 1361.5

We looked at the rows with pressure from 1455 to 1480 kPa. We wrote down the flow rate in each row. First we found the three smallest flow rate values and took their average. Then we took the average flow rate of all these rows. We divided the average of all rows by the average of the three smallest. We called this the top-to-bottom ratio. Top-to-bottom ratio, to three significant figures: 1.05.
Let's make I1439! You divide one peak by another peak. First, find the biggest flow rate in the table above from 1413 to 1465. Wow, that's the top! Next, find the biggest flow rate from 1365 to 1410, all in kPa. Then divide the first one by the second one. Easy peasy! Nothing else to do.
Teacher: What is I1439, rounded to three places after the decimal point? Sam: 0.998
